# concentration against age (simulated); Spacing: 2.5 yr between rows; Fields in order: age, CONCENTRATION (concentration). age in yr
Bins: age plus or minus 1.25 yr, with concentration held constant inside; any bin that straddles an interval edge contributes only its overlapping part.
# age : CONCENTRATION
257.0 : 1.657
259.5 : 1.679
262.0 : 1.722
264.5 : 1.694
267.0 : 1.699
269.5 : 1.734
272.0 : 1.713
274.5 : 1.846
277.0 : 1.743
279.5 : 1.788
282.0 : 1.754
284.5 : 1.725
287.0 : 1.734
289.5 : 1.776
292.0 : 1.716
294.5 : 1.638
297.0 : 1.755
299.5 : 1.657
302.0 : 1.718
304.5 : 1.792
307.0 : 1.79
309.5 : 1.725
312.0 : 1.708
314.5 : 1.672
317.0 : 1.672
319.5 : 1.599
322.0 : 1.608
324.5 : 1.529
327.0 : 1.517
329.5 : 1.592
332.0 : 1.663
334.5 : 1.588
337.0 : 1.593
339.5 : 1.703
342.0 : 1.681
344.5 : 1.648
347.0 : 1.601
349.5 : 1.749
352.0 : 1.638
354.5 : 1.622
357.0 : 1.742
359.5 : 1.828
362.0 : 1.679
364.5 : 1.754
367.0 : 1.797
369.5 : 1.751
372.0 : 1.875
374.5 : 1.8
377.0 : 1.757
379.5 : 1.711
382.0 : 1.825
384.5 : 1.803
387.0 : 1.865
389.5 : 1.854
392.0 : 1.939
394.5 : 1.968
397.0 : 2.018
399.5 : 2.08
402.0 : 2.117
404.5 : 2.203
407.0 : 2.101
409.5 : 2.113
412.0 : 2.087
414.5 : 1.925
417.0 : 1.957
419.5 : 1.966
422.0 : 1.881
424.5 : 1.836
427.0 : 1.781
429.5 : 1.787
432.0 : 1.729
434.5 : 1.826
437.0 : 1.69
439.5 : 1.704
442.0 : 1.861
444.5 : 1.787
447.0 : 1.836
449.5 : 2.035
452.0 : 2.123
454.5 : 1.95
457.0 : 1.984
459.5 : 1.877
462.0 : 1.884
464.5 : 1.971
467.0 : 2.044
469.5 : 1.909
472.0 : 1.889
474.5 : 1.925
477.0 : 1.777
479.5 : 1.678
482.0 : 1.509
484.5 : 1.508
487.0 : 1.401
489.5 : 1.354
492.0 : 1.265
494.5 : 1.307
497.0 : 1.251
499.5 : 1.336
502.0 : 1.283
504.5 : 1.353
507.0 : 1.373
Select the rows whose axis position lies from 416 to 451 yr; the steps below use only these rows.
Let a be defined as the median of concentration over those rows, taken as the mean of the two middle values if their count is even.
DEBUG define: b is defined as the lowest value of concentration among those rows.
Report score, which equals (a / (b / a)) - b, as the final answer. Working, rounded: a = 1.83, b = 1.69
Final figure 0.29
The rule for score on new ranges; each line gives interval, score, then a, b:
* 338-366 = 0.16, 1.68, 1.601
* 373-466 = 0.40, 1.88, 1.69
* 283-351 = 0.33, 1.67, 1.517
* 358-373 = 0.20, 1.78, 1.679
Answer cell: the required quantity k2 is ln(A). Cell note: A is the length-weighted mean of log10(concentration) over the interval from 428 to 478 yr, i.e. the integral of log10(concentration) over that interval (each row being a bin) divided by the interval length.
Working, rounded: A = 0.273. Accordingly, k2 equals -1.30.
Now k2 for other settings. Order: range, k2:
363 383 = -1.38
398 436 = -1.24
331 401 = -1.40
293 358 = -1.51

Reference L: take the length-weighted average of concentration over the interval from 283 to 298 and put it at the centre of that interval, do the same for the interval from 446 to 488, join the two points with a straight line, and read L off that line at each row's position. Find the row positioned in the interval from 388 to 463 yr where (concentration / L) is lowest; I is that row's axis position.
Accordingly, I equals 437.0 yr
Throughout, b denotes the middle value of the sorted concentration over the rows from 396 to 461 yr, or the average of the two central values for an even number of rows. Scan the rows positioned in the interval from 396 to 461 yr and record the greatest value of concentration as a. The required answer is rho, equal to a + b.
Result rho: 4.14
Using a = 2.203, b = 1.94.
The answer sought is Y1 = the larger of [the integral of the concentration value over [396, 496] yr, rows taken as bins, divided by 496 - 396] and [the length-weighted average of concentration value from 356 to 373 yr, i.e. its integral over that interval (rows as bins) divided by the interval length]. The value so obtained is 1.84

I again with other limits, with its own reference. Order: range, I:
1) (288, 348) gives 327.0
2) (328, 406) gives 334.5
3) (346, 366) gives 347.0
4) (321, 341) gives 327.0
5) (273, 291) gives 284.5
